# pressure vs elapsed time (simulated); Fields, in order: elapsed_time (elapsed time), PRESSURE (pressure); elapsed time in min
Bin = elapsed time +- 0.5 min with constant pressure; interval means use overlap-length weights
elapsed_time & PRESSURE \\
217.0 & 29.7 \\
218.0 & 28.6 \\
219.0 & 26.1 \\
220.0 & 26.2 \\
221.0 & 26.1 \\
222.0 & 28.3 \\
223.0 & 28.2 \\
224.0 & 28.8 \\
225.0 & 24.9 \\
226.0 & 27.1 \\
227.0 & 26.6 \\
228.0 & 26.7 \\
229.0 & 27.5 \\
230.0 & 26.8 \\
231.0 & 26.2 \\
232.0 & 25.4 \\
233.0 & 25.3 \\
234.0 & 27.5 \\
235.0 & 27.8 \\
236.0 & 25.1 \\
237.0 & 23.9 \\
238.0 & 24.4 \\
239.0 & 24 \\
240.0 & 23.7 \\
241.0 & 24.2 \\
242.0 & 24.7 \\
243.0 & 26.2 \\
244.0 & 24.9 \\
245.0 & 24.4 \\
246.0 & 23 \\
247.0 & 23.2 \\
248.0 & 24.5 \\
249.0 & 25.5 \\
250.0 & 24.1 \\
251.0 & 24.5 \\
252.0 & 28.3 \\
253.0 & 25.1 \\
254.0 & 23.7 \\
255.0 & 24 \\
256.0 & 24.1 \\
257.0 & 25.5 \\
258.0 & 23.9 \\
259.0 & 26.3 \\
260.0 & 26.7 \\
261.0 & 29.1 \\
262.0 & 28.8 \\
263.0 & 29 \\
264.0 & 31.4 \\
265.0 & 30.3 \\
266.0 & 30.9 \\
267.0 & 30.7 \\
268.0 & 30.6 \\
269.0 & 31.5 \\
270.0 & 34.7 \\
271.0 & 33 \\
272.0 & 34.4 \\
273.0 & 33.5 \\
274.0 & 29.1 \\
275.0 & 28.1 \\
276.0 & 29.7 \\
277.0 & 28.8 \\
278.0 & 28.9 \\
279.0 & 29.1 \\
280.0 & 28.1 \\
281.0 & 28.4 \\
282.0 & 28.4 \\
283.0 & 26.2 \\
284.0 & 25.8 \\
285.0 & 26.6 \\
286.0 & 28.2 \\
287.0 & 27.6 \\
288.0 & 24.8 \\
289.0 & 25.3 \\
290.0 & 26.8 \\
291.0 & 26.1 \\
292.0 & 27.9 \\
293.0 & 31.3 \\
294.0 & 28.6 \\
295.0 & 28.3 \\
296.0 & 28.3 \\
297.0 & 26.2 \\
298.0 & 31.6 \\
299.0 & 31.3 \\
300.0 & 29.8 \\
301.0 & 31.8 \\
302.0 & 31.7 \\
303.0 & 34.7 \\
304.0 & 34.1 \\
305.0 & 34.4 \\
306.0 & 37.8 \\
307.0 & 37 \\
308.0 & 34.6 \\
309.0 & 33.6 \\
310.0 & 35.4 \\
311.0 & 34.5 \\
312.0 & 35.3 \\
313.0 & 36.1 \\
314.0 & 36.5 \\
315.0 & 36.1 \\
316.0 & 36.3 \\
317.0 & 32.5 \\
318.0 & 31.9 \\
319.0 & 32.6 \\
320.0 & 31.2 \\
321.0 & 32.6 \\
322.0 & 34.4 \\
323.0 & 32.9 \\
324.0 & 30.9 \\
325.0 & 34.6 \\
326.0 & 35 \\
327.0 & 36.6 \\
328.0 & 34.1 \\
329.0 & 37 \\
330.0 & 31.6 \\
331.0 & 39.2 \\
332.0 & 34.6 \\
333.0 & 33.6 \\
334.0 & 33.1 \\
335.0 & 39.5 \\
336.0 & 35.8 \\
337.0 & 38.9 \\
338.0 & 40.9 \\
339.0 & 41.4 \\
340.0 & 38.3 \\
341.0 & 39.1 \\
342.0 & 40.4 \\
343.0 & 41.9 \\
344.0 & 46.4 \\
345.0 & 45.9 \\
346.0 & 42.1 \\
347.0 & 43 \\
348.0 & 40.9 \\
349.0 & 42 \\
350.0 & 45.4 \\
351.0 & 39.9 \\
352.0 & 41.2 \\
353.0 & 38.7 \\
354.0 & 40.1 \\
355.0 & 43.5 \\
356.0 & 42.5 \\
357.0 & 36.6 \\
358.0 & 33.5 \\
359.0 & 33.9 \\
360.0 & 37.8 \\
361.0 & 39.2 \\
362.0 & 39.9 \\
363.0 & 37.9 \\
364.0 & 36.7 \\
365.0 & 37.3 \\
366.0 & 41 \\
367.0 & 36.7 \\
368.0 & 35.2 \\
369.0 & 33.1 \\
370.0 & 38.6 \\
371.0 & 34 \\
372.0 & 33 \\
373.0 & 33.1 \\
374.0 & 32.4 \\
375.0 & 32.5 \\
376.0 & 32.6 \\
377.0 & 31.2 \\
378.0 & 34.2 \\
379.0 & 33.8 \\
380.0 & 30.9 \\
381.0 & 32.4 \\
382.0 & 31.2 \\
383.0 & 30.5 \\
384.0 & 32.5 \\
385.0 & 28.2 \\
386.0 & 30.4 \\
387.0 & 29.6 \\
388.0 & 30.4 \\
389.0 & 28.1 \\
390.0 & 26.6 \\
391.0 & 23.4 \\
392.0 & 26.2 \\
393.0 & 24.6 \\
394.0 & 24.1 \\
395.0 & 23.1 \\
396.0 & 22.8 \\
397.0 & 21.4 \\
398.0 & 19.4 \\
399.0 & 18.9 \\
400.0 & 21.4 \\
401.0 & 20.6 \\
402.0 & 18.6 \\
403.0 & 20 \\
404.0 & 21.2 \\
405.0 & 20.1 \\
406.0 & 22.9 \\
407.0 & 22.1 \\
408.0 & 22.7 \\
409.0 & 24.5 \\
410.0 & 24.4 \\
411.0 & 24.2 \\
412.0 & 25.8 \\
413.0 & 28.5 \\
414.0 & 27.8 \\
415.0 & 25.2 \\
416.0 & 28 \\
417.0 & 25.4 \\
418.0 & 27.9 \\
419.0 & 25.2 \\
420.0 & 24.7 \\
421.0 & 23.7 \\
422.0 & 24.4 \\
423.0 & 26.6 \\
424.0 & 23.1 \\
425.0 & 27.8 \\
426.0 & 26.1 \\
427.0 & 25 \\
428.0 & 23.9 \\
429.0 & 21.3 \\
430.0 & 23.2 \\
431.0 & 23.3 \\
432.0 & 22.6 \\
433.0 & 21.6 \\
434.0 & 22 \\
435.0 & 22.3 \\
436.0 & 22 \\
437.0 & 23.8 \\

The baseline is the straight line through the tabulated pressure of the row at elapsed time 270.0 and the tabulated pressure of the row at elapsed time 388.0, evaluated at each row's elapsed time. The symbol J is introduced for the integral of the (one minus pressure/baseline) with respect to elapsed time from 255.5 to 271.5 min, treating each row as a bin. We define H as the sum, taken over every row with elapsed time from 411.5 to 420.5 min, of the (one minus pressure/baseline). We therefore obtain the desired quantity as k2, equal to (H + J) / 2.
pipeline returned 1.8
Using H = 0.9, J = 2.6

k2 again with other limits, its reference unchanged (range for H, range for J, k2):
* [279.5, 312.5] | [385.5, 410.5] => 4.4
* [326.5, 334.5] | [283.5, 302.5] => 1.2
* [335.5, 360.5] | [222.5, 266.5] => 2.6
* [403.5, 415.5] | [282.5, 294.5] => 2.3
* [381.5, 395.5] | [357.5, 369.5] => -0.5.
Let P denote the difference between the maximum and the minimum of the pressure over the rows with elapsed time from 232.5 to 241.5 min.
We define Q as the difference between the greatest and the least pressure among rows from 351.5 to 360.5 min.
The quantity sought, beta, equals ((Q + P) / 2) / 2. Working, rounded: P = 4.1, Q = 10.0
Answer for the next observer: 3.5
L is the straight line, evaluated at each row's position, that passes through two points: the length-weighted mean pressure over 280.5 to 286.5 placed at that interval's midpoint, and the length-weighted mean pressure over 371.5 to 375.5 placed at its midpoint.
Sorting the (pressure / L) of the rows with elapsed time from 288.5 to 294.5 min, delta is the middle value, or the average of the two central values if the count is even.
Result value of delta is 1.0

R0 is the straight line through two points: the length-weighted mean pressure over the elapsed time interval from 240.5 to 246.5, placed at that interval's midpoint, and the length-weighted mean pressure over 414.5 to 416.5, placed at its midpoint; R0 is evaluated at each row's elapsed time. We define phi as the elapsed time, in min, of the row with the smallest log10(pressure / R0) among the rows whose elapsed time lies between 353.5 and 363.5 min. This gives 358.0 min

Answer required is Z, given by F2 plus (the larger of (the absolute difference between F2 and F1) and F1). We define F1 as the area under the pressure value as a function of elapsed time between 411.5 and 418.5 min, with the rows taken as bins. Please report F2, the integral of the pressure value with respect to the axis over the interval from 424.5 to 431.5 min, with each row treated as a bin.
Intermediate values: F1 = 189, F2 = 171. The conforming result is 359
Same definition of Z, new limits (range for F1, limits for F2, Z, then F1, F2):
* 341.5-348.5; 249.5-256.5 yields 474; 301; 174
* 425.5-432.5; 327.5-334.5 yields 409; 165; 243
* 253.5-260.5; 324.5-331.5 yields 422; 174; 248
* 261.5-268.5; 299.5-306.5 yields 446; 212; 234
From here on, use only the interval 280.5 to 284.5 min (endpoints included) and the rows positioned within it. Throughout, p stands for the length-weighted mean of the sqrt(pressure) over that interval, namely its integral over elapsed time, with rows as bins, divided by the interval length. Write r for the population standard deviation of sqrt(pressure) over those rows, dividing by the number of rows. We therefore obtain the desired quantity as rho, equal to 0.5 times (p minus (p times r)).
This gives 2.30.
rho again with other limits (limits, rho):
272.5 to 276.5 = 2.24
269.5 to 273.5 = 2.74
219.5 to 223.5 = 2.34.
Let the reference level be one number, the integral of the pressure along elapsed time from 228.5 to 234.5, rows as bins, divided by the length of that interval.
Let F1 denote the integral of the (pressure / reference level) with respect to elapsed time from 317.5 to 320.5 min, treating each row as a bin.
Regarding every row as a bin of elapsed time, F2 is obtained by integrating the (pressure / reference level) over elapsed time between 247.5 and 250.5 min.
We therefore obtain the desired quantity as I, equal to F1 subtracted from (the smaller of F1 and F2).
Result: -0.8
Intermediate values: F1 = 3.6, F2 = 2.8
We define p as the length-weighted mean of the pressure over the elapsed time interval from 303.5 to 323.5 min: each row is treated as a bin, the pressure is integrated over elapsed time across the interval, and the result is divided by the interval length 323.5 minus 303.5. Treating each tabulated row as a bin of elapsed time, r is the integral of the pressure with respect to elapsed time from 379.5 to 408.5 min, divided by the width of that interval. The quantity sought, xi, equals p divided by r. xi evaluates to 1.4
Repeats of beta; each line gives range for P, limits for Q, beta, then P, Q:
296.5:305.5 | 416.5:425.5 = 3.3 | 8.5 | 4.8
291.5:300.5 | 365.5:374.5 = 3.5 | 5.4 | 8.6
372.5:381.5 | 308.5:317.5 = 1.8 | 3.3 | 4.0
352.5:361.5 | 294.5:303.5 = 4.6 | 10.0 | 8.5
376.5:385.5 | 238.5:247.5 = 2.3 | 6.0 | 3.2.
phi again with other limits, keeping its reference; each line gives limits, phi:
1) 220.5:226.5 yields 225.0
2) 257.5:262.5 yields 258.0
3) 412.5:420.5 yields 420.0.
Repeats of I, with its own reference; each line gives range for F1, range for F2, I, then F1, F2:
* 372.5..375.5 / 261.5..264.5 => -0.3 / 3.7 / 3.4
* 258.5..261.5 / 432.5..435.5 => -0.6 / 3.1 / 2.5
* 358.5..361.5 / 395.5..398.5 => -1.8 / 4.2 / 2.4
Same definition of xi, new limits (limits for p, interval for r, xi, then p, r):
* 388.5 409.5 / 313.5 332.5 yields 0.7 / 22.5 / 34.2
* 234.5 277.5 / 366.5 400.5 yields 0.9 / 27.2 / 29.3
